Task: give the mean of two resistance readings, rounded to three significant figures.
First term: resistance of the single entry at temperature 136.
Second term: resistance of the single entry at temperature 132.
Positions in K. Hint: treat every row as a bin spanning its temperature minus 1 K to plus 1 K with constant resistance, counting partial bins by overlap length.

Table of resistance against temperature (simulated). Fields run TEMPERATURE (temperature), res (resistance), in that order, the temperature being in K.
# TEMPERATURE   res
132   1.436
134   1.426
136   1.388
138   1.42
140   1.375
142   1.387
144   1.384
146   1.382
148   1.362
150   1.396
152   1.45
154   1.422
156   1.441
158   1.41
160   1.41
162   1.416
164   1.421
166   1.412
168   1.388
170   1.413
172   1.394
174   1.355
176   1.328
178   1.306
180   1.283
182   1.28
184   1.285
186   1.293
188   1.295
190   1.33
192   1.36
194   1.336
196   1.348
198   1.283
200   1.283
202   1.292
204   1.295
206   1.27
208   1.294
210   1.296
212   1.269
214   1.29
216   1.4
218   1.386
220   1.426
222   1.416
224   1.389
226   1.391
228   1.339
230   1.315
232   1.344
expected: 1.41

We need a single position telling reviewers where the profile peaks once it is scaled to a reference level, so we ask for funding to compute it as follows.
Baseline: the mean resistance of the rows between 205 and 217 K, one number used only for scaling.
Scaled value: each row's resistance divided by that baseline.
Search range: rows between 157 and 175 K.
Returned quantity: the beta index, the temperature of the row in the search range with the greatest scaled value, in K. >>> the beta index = 164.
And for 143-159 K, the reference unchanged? 152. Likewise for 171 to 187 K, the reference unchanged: 172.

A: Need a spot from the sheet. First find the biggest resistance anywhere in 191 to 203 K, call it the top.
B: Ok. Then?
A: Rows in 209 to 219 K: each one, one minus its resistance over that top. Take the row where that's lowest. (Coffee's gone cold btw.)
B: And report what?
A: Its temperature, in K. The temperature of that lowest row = 216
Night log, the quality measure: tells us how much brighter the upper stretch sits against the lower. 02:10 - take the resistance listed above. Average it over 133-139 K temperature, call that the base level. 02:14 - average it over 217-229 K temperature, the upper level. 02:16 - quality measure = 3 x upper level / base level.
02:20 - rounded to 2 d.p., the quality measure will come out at 2.96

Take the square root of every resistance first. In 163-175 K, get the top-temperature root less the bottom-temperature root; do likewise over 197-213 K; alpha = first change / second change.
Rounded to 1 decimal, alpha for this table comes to 4.5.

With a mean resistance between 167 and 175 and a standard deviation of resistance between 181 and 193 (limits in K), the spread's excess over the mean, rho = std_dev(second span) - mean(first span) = -1.36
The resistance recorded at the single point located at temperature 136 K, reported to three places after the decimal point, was 1.388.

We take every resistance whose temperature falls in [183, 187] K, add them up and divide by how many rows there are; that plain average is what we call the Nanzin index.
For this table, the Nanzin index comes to 1.29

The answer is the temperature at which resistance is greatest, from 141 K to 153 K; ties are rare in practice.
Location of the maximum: 152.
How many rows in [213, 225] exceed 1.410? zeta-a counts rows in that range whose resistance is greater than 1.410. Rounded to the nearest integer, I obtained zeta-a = 2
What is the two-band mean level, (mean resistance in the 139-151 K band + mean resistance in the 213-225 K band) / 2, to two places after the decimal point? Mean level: 1.38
